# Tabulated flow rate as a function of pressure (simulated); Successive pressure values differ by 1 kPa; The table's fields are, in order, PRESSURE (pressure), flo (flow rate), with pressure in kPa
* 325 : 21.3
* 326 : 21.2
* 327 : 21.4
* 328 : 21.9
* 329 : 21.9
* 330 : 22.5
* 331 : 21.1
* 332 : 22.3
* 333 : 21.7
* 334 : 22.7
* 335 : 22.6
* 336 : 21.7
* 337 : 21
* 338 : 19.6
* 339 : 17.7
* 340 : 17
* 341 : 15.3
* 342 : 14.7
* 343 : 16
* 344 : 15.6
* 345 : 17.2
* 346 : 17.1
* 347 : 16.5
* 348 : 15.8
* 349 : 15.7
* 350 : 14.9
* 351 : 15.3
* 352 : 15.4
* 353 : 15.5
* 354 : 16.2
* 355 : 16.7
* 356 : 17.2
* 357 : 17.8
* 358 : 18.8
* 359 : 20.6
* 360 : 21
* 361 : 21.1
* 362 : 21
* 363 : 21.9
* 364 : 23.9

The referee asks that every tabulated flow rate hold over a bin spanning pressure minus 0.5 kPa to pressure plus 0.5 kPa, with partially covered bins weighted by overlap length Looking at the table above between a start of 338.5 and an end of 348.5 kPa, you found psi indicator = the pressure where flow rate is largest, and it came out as 339 kPa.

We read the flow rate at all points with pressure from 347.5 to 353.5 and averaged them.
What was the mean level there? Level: 15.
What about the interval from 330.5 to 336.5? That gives 22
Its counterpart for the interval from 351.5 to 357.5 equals 16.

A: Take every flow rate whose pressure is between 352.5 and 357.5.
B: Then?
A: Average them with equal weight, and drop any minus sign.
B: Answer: 17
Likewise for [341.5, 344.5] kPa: 15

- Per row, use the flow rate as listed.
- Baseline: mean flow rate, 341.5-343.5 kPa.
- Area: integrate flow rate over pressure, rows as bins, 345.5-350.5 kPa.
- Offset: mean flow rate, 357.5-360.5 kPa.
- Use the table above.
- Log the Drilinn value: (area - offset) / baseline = 3.9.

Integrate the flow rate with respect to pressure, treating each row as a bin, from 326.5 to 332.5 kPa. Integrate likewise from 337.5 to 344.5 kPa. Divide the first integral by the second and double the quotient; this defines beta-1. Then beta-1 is 2.3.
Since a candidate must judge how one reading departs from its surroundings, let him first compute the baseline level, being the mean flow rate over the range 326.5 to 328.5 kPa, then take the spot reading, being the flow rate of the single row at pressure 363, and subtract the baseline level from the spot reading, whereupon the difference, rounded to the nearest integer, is 0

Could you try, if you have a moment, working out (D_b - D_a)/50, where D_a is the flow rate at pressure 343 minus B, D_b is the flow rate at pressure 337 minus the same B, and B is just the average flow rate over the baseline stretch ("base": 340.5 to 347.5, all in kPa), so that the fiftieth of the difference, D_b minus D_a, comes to 0.10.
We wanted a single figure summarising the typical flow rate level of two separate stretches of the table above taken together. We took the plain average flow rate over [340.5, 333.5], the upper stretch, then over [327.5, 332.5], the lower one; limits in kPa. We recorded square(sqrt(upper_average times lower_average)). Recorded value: 446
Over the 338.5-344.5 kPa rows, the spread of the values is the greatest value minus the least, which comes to 3.0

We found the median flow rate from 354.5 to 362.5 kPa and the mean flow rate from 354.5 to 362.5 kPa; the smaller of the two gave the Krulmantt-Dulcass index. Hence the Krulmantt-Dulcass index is 19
